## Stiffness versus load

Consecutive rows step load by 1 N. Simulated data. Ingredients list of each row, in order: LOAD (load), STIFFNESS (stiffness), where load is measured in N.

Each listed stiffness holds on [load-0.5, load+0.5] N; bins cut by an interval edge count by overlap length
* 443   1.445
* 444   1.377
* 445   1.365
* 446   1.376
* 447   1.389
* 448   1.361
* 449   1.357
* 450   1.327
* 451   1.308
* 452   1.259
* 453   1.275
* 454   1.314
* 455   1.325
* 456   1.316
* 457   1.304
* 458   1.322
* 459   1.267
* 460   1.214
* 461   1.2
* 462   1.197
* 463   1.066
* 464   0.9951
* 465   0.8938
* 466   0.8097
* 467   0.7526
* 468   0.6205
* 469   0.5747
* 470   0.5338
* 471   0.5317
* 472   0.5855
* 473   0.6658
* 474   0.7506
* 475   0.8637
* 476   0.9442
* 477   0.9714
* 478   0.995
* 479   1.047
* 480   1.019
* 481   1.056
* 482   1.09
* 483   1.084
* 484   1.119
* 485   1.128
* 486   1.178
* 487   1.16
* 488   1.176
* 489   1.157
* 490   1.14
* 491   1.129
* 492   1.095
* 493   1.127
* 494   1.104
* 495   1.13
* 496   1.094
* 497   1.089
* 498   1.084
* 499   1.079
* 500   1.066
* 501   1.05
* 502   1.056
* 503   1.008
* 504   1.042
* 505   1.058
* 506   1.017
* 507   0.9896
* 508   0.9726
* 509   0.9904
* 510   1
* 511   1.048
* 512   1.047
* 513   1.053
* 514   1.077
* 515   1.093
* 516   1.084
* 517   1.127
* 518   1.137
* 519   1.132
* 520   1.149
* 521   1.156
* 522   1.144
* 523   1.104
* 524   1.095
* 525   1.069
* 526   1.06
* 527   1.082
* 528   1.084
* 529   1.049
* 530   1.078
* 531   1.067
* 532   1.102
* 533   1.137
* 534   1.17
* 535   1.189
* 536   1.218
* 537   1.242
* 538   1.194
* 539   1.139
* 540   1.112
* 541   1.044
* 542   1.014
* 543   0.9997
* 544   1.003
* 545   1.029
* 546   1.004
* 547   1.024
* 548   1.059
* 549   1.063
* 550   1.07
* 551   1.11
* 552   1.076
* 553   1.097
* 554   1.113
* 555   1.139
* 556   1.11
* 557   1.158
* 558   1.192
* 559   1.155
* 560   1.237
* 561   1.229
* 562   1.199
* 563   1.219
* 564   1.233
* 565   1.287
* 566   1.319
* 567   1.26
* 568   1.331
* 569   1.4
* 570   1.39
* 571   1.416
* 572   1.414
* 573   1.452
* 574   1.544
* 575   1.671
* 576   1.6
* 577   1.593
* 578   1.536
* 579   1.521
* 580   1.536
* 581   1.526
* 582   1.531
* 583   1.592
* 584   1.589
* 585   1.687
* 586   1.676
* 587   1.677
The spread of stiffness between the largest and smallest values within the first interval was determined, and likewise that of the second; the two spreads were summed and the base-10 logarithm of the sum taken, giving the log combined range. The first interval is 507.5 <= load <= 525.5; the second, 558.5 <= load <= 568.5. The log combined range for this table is -0.44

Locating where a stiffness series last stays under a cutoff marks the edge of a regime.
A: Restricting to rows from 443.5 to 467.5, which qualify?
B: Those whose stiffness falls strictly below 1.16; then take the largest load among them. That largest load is 467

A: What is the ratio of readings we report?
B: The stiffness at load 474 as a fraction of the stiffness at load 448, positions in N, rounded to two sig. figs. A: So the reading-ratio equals 0.55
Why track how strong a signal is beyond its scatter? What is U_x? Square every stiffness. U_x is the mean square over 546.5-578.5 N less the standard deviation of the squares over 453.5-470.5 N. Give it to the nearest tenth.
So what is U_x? 1.1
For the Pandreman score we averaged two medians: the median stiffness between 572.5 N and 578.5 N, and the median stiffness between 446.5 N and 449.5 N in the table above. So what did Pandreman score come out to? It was 1.46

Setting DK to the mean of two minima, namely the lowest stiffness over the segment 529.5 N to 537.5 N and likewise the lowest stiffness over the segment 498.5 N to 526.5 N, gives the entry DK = 1.02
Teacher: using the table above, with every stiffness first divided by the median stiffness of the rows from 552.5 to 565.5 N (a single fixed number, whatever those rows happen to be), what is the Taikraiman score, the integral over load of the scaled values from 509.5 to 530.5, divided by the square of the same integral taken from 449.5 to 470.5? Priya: 0.052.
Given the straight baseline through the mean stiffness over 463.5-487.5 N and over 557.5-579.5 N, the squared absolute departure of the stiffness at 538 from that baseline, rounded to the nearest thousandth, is 0.000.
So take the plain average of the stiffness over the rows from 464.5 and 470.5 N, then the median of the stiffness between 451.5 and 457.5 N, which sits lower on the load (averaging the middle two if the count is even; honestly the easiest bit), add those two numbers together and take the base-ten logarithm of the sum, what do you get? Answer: 0.30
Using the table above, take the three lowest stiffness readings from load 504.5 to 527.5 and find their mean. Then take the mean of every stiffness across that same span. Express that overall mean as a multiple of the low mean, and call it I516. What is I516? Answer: 1.09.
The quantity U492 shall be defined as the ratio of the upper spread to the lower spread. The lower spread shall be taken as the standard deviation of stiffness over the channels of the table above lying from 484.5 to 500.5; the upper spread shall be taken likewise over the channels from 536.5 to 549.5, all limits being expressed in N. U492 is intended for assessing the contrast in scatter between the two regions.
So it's 2.2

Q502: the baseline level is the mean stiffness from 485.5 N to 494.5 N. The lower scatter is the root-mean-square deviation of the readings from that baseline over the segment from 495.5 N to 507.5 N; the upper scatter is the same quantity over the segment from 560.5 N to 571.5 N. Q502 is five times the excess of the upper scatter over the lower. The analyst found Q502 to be 0.4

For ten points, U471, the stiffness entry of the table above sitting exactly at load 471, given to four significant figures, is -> 0.5317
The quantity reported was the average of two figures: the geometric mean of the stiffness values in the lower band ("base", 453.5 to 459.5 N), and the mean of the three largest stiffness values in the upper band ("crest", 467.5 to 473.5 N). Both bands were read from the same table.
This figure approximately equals 0.97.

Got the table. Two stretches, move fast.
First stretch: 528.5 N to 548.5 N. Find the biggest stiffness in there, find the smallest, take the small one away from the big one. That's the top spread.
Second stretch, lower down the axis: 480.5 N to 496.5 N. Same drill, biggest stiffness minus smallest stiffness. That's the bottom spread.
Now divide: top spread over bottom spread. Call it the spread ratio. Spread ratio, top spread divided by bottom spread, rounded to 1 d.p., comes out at 2.0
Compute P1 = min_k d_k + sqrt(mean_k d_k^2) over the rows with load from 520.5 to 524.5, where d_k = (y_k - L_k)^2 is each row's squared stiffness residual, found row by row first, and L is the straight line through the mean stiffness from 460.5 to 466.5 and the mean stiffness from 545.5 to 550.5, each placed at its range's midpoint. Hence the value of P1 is 0.012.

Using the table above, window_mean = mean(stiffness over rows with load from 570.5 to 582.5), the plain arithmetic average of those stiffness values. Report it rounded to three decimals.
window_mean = 1.528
